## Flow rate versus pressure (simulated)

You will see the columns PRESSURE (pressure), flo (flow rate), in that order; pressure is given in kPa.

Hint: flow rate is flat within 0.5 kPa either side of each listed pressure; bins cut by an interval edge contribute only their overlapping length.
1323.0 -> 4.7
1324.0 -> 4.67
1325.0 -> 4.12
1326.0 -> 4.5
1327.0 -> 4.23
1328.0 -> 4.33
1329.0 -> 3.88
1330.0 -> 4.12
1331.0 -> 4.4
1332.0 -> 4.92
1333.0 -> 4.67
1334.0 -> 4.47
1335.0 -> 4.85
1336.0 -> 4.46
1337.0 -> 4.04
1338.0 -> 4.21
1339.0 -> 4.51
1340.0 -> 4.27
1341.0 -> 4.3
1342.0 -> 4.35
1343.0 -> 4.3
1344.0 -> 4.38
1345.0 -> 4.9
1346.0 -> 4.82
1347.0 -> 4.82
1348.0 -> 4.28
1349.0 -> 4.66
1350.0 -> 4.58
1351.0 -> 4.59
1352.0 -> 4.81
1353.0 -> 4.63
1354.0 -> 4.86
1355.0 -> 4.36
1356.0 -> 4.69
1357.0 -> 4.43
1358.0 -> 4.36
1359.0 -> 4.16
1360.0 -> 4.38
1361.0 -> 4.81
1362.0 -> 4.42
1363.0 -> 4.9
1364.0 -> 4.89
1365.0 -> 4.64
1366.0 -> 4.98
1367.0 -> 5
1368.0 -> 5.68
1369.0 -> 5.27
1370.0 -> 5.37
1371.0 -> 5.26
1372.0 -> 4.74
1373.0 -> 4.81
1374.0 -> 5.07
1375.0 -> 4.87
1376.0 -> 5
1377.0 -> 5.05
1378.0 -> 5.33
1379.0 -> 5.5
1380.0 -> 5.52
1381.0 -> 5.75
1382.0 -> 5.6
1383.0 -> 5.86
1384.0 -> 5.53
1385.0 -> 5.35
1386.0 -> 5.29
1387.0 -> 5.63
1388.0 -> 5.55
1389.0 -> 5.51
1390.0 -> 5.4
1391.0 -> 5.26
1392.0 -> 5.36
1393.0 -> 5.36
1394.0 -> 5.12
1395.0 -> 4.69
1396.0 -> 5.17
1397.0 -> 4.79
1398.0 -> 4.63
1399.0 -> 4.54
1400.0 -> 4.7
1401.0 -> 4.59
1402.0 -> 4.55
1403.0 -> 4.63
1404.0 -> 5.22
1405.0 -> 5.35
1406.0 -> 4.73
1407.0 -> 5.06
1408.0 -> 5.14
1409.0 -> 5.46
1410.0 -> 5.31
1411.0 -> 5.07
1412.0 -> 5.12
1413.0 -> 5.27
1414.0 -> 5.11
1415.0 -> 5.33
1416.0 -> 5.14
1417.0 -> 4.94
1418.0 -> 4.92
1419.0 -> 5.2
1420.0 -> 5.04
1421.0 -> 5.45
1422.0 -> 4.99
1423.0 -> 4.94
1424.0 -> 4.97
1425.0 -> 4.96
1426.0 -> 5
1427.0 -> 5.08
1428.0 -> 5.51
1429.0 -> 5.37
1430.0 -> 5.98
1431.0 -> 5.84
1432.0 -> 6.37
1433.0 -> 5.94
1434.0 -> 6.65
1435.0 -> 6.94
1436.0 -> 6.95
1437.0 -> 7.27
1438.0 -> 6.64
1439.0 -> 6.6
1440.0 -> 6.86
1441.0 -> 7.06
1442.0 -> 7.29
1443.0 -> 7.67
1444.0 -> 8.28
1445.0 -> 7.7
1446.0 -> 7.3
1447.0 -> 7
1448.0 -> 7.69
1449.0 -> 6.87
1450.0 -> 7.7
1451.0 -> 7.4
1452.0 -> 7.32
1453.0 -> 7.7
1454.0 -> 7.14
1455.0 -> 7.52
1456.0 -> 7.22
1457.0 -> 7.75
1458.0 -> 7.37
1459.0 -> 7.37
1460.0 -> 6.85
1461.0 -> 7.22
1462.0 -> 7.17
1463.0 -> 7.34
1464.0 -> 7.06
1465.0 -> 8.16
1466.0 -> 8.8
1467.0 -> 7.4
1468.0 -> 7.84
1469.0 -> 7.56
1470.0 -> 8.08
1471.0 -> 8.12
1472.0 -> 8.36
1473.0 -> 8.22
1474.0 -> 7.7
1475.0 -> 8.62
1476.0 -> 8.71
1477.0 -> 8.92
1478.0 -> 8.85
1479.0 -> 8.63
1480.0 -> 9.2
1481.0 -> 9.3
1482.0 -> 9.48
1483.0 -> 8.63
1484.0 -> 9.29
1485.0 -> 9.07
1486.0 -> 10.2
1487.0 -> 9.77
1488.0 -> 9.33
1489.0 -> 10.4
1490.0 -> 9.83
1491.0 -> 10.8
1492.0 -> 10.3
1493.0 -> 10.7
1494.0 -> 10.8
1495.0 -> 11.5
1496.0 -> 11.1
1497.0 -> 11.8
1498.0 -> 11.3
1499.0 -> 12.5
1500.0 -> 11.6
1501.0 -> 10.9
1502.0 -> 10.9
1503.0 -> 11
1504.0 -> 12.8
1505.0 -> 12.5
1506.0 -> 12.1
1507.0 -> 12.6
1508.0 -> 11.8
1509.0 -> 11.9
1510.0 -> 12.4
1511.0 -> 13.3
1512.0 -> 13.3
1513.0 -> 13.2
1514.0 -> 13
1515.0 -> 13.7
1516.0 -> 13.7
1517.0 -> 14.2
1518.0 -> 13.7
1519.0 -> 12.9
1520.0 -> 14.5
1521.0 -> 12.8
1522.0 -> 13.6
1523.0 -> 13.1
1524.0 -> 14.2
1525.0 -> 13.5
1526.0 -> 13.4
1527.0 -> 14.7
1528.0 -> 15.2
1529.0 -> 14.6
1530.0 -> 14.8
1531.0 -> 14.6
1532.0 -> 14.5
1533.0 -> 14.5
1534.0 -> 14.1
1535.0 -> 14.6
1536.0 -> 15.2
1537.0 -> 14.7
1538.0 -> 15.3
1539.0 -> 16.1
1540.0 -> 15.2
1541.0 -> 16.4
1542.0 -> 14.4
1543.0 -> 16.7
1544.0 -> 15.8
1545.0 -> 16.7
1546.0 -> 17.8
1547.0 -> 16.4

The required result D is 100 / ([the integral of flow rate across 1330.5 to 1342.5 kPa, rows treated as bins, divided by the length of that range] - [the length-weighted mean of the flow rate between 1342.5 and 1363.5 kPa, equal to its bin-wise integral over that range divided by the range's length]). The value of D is -807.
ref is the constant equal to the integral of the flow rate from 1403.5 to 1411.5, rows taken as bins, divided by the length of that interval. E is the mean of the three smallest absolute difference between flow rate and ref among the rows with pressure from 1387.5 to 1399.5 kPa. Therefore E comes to 0.0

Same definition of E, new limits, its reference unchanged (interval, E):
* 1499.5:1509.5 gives 5.8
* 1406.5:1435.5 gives 0.0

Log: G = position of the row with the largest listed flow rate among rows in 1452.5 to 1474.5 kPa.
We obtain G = 1466.0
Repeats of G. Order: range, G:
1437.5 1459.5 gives 1444.0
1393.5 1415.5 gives 1409.0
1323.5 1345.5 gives 1332.0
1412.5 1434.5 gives 1434.0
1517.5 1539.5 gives 1539.0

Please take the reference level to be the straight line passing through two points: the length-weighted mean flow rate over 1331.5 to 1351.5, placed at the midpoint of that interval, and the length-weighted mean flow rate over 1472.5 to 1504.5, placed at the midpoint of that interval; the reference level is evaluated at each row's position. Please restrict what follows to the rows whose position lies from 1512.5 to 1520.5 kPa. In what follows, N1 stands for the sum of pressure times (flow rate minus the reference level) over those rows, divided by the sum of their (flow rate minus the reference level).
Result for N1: 1516.6 kPa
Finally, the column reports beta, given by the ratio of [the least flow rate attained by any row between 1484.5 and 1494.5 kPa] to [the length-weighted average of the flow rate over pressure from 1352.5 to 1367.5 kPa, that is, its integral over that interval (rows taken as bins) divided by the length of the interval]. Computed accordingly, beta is 2.0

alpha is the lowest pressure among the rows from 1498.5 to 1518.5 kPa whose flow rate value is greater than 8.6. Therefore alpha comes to 1499.0 kPa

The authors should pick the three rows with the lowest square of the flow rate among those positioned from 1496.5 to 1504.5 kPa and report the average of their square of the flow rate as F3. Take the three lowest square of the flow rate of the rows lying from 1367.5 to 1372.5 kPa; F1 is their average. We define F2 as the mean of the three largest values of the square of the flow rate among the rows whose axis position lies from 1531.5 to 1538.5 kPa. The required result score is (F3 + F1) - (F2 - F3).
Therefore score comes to 38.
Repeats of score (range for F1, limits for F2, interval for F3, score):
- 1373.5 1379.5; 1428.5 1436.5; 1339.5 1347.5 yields 15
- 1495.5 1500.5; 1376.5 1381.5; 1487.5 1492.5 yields 290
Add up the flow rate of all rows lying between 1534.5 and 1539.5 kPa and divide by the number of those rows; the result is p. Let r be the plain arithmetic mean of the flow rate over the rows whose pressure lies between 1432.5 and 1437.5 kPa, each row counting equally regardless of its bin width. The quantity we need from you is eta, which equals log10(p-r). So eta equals 0.9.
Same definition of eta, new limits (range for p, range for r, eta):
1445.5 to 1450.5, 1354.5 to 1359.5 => 0.5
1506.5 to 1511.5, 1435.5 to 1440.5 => 0.7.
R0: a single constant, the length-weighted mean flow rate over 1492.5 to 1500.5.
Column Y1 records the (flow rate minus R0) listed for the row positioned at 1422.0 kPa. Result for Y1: -6.4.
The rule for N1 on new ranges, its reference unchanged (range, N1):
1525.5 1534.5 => 1529.9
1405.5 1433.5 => 1419.9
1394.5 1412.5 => 1403.5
